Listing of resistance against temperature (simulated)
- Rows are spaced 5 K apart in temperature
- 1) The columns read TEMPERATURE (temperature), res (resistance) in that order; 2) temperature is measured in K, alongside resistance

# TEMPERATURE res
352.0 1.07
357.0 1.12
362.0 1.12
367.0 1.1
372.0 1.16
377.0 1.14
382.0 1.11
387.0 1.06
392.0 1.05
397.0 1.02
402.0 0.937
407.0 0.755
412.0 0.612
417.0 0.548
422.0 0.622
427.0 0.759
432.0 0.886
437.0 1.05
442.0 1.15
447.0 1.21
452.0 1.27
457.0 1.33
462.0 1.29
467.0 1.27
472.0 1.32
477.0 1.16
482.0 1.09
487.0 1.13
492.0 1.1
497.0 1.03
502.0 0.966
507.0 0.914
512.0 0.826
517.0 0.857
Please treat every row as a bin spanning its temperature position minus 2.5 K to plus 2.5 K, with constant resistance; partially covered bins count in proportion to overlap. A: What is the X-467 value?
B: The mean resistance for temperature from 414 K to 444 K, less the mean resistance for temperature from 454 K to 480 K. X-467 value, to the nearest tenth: -0.4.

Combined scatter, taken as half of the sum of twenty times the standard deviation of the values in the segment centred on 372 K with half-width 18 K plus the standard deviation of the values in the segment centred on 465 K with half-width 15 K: 0.3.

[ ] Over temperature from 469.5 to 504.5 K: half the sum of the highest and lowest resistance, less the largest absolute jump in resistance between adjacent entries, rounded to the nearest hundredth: 0.98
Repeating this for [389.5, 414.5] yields 0.65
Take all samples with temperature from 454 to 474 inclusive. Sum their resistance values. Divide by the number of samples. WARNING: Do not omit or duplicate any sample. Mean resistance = 1.30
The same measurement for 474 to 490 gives 1.13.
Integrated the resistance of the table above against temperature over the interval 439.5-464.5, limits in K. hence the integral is 31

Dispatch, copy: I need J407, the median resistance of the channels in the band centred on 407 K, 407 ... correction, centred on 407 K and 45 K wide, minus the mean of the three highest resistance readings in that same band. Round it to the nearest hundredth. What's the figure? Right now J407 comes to -0.28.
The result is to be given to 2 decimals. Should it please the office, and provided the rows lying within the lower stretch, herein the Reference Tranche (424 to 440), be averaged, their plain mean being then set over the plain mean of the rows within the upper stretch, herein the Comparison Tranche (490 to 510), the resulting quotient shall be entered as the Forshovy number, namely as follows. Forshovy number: 0.90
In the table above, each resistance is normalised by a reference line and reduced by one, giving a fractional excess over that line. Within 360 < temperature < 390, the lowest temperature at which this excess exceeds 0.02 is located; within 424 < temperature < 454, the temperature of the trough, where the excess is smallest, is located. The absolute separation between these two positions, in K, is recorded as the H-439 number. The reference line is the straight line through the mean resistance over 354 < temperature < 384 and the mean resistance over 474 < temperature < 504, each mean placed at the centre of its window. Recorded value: 55 K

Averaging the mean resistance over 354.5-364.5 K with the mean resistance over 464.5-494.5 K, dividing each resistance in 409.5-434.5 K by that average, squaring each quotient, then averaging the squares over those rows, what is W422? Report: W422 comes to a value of 0.37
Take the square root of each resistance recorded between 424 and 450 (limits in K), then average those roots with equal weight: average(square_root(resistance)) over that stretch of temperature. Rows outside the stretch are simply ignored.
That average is 1.00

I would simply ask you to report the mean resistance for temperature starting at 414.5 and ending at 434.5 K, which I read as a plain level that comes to 0.70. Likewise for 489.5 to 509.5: 1.00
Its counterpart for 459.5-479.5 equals 1.26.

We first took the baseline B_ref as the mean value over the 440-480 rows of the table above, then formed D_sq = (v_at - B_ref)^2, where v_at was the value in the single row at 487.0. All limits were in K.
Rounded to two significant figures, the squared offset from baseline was 0.014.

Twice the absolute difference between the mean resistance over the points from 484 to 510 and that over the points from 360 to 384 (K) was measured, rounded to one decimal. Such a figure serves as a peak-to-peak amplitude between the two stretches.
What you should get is 0.2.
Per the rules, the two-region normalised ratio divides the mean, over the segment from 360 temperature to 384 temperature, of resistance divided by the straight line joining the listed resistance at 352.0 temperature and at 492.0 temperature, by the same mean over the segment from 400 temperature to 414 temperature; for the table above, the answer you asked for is 1.48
